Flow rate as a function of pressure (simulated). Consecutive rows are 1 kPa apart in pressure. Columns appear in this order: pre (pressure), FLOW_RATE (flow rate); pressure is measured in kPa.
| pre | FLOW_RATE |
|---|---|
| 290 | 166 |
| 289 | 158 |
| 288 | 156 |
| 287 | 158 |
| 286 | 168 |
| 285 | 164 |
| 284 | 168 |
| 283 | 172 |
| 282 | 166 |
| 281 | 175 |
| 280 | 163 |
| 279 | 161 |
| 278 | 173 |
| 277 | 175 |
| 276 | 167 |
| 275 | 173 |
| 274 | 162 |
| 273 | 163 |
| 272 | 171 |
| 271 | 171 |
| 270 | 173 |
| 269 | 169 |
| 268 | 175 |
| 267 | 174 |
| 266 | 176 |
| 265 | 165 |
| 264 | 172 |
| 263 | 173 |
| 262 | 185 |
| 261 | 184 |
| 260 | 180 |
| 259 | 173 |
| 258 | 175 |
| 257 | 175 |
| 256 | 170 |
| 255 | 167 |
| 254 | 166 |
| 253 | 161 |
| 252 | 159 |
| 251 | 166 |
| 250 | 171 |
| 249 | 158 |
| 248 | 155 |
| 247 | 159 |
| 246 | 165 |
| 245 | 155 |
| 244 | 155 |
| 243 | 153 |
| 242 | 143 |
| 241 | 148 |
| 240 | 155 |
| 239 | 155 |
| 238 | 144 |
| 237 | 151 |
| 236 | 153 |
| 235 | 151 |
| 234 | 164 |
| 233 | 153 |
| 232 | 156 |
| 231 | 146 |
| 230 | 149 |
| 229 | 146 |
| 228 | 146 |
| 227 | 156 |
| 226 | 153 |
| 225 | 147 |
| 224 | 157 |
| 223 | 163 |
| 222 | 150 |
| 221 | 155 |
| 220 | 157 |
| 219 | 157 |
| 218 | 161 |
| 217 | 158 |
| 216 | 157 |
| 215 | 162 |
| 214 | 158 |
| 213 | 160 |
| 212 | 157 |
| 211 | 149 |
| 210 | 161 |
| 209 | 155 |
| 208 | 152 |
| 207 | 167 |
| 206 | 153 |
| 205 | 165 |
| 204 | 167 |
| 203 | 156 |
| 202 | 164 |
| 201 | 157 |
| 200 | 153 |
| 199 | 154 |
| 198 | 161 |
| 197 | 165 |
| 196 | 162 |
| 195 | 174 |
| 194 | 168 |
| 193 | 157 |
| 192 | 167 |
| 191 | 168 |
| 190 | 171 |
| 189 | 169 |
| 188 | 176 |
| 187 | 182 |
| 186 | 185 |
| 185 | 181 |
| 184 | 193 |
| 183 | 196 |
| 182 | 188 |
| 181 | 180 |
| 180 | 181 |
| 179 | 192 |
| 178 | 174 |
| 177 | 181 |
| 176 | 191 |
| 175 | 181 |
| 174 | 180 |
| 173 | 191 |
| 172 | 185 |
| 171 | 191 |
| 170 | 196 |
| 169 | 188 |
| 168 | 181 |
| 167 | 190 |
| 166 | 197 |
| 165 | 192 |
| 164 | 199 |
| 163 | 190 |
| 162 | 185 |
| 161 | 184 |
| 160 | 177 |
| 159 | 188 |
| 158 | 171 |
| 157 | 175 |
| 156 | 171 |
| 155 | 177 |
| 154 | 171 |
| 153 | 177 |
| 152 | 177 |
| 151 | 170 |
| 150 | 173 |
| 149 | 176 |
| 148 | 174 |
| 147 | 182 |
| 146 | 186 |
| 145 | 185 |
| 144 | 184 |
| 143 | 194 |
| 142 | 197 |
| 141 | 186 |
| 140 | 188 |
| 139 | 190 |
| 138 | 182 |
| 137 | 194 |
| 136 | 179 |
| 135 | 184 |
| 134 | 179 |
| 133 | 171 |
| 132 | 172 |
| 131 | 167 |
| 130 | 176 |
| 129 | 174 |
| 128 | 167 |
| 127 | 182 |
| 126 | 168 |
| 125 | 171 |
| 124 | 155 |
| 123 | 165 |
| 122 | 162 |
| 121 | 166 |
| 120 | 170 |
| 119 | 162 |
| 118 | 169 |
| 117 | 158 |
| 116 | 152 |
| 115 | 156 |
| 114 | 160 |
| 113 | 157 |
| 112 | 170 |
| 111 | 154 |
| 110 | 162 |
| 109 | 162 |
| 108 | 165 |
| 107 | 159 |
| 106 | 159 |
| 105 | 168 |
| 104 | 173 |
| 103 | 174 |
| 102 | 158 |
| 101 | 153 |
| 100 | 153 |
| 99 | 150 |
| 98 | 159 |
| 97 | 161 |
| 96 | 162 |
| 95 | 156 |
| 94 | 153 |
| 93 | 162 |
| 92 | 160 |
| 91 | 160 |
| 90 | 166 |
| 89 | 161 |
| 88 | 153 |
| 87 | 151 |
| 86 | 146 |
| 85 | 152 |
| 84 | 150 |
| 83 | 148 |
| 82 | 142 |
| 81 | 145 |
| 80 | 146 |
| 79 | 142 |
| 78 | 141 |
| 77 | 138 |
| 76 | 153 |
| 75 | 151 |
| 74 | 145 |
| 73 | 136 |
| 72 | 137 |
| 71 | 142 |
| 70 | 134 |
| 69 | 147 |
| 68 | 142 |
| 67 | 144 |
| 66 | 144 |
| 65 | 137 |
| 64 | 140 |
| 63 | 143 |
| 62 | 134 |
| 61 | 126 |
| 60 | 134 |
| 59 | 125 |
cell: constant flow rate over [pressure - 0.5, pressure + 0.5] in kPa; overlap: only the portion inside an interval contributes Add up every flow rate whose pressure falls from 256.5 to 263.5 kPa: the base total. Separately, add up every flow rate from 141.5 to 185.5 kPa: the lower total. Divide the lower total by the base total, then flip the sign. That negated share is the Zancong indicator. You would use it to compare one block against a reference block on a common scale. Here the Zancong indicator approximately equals -6.5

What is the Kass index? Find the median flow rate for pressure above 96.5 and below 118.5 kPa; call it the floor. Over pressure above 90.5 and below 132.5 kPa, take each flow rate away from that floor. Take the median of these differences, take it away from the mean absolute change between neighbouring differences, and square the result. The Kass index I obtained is 84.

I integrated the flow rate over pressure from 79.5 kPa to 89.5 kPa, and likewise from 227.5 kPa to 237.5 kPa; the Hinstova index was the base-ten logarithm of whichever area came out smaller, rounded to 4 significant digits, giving 3.174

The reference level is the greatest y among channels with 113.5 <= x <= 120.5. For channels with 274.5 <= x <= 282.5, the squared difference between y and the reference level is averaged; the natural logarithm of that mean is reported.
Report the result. 3.3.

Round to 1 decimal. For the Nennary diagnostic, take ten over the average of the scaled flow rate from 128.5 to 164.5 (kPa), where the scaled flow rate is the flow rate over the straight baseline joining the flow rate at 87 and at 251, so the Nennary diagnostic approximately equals 8.7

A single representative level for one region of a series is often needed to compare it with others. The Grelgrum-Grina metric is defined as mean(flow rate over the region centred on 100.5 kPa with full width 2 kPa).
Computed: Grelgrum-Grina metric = 153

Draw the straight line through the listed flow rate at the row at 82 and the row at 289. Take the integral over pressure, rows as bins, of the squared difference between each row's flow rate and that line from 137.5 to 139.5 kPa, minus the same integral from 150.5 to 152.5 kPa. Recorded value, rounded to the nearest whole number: 1784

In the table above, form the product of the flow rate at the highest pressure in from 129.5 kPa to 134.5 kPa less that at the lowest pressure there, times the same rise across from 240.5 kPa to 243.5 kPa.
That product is 15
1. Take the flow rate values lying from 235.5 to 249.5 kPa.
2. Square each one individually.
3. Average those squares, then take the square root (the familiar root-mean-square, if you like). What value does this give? 154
